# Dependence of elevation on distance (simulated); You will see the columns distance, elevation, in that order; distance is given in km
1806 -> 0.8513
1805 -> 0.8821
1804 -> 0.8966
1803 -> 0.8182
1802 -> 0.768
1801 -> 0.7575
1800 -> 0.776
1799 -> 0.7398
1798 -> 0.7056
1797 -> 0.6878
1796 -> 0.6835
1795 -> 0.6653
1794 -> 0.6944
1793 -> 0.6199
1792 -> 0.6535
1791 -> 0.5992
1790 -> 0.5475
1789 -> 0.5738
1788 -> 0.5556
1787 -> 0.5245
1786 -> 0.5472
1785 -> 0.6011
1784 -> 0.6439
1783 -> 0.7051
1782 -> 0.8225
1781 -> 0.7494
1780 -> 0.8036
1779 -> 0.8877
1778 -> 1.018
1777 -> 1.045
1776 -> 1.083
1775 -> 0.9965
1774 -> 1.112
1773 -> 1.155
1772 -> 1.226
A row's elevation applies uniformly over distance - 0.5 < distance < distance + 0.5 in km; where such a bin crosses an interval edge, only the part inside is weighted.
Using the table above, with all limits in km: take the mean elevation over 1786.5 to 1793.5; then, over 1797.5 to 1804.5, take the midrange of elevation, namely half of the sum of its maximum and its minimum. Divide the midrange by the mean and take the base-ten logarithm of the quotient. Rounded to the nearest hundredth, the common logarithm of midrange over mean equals 0.14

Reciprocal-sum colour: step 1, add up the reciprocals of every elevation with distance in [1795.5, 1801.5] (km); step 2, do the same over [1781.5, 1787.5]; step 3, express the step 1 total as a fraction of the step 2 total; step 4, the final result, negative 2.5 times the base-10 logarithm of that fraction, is 0.16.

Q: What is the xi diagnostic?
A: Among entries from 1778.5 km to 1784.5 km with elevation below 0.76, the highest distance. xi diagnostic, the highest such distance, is 1784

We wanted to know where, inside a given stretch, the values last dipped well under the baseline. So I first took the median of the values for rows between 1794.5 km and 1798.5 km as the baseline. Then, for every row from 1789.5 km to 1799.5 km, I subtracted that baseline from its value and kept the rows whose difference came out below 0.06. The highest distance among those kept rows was 1799 km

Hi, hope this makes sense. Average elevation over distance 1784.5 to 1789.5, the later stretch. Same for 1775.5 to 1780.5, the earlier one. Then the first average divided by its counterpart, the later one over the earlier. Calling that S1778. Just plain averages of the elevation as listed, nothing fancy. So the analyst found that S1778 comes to 0.58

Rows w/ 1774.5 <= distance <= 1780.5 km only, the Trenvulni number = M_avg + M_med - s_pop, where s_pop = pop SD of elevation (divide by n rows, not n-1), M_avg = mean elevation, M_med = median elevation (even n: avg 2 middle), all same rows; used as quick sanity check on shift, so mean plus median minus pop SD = 1.88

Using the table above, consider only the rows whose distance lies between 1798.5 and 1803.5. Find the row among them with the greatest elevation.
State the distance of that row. 1803 km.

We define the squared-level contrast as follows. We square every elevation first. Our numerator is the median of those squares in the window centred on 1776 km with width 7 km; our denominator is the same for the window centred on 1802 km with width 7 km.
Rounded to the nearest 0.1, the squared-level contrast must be 1.8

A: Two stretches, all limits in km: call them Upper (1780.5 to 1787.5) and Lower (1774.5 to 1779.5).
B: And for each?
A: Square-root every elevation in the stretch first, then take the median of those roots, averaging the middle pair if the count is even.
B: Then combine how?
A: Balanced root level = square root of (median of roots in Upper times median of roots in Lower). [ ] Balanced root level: 0.900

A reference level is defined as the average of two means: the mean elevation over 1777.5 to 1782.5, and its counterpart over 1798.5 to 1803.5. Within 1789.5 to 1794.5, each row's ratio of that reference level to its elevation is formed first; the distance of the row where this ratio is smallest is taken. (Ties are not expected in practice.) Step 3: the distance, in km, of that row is 1794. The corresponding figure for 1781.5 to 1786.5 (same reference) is 1782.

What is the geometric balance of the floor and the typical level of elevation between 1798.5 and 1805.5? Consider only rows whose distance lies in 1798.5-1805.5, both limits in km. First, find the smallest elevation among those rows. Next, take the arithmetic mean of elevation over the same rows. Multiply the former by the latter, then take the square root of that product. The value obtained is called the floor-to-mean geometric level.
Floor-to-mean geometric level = 0.77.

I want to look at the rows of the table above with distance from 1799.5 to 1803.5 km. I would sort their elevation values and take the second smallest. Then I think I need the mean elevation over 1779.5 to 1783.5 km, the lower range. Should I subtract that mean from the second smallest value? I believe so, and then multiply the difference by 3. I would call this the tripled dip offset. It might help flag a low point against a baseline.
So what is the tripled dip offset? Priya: 0.0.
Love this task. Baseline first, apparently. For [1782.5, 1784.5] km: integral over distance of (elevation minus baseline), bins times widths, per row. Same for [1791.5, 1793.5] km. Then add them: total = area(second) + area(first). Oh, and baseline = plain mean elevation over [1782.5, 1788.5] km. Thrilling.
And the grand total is 0.24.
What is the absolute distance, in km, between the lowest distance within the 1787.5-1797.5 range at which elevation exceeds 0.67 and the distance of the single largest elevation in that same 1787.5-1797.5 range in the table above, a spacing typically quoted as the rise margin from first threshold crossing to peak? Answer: 0 km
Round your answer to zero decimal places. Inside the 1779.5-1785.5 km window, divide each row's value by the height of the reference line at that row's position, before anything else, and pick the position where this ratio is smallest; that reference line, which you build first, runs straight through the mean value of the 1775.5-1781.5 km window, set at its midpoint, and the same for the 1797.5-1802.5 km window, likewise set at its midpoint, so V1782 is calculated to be 1785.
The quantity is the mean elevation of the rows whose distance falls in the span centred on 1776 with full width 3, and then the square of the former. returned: 1.1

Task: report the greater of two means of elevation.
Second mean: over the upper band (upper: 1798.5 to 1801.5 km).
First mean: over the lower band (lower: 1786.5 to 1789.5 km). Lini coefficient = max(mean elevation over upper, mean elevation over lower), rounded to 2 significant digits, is 0.76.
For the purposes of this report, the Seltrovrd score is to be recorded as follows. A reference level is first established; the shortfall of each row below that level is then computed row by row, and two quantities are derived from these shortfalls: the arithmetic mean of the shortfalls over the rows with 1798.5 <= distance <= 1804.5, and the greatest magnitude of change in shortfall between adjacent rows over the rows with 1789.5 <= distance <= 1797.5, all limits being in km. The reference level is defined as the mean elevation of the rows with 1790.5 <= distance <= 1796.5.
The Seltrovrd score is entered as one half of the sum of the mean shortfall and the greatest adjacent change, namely -0.03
